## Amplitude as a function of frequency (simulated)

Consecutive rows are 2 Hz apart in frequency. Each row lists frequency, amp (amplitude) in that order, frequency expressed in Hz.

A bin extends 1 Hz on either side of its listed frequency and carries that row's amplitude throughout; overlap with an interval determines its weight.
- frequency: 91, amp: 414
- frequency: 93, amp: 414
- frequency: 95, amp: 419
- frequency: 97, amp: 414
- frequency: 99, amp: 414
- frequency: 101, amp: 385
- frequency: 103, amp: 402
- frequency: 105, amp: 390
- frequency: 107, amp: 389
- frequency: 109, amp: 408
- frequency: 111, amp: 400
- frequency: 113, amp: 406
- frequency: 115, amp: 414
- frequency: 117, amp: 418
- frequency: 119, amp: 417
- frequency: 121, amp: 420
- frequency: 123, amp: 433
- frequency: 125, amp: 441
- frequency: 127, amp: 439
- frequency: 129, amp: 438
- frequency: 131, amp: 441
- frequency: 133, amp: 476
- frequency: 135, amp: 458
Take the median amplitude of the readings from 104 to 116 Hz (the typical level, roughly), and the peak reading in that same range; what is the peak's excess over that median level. 11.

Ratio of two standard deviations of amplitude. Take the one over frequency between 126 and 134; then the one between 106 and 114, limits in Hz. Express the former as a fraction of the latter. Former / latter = 2.2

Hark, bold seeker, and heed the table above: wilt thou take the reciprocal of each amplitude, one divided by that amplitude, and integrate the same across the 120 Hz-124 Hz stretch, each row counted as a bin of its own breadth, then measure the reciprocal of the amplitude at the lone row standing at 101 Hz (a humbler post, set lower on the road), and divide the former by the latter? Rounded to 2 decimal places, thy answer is 3.61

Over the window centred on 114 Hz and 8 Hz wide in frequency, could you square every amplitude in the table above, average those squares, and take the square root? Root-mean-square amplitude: 410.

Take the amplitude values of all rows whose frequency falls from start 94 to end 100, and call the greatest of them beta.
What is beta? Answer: 419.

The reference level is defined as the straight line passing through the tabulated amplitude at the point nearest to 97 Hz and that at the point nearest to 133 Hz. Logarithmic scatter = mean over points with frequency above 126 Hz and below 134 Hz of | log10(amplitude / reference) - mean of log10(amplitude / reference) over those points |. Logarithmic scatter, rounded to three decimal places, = 0.011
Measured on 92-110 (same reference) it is 0.019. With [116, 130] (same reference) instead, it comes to 0.004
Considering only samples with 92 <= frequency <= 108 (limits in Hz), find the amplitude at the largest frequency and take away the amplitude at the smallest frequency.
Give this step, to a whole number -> -25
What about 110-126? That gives 41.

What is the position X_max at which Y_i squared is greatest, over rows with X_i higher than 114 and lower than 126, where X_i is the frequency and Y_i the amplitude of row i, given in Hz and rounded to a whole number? 125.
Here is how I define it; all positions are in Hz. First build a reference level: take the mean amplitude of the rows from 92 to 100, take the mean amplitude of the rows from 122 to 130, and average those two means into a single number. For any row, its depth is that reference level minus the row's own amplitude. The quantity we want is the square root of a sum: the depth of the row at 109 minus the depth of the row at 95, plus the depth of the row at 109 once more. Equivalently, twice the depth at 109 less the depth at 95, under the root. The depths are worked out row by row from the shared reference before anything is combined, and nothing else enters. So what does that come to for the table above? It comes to 5.4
